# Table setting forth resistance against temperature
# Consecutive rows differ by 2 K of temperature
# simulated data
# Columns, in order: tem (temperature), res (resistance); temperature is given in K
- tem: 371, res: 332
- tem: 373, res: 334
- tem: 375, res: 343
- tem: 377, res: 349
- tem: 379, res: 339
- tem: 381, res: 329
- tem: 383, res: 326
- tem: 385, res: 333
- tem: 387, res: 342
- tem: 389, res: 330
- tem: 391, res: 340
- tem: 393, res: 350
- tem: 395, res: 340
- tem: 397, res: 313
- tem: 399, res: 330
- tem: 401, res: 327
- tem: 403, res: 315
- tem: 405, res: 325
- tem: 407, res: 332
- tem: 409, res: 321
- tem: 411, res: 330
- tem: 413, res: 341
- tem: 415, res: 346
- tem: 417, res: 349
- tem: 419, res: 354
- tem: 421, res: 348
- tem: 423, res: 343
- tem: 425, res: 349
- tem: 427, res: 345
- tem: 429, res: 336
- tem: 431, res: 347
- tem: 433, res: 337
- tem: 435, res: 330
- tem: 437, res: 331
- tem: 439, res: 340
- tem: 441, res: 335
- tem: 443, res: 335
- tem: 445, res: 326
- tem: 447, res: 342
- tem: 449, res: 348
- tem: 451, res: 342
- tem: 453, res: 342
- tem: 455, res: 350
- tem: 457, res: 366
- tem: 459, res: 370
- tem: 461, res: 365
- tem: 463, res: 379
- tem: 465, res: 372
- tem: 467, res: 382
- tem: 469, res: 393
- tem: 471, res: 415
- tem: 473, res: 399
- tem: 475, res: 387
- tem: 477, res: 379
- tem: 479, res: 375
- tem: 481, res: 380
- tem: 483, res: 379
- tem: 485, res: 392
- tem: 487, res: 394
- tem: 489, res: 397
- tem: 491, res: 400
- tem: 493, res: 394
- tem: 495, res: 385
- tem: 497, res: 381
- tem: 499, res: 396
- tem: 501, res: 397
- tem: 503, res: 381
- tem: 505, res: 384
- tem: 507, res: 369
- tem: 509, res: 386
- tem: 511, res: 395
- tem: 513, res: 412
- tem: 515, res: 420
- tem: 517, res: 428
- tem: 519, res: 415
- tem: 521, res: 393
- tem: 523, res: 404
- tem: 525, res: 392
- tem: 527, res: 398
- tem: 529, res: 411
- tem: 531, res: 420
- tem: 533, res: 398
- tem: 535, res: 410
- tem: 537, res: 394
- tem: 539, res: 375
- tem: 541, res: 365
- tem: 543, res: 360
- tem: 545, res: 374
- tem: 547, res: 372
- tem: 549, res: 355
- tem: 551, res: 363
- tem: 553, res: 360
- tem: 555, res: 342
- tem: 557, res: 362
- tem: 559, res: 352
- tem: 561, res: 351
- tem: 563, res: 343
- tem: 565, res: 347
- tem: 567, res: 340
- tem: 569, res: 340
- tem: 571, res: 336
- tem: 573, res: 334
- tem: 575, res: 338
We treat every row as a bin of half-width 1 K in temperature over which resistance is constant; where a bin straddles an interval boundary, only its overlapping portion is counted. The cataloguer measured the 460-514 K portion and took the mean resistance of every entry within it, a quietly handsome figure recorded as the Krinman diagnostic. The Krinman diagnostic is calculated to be 388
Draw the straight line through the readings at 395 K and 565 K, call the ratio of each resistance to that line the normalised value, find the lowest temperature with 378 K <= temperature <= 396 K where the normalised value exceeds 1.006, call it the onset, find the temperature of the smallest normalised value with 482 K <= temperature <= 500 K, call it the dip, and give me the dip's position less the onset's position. 96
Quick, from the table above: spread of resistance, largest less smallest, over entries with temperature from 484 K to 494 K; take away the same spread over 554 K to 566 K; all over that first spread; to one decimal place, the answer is -1.5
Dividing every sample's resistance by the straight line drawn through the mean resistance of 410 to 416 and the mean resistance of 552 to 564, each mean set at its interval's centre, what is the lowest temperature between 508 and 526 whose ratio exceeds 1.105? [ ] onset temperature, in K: 509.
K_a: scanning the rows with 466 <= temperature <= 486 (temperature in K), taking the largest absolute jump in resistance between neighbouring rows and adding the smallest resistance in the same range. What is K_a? 397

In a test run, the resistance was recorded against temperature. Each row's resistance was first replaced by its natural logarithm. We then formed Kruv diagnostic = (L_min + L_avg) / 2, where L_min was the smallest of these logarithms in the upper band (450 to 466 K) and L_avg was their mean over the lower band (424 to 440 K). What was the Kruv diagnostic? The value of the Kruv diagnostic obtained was 5.83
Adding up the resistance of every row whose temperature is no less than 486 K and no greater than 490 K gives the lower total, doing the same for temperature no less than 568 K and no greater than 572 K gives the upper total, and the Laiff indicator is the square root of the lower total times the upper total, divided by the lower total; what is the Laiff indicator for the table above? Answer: 0.92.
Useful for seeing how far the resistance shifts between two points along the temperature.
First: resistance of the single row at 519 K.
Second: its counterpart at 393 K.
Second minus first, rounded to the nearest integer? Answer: -65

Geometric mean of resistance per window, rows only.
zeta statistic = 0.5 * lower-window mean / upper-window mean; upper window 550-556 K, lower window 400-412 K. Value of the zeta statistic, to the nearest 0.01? 0.46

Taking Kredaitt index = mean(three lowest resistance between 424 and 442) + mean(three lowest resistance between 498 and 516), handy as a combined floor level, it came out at 710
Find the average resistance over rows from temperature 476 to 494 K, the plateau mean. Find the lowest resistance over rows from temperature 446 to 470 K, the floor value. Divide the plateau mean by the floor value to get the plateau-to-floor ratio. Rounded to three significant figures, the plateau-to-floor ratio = 1.13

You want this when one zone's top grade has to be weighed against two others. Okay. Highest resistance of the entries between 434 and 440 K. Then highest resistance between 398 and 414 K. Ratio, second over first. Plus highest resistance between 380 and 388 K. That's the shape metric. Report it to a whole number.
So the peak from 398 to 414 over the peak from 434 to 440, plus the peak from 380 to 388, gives 343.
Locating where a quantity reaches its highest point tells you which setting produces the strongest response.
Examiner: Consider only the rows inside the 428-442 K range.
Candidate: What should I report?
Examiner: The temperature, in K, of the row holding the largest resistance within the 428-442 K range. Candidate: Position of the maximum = 431 K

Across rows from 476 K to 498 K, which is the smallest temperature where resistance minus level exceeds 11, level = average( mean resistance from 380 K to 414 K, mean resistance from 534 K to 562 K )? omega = 477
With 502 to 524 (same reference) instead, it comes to 503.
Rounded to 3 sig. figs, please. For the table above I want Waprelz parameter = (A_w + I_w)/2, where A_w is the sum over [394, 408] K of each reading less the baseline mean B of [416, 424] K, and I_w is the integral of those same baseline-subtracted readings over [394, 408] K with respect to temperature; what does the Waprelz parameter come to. -236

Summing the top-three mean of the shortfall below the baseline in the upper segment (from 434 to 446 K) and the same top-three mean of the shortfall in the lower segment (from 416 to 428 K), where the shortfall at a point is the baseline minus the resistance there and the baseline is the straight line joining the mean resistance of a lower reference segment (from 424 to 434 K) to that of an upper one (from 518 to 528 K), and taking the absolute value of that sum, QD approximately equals 15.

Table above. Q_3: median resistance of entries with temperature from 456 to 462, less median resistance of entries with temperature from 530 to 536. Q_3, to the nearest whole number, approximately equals -44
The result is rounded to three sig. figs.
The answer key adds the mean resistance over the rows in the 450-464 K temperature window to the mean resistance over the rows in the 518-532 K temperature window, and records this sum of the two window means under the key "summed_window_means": 764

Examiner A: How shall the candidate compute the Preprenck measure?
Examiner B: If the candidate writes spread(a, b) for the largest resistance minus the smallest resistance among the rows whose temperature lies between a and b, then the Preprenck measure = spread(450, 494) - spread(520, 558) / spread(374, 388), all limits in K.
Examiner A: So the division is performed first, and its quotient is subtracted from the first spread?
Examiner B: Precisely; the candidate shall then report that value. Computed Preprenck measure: 70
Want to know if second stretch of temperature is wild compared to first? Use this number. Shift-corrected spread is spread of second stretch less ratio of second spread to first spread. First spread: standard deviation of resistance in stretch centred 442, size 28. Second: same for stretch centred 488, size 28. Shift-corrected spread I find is 7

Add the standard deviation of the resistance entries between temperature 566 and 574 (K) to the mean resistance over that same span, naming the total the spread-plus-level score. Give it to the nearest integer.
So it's 340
